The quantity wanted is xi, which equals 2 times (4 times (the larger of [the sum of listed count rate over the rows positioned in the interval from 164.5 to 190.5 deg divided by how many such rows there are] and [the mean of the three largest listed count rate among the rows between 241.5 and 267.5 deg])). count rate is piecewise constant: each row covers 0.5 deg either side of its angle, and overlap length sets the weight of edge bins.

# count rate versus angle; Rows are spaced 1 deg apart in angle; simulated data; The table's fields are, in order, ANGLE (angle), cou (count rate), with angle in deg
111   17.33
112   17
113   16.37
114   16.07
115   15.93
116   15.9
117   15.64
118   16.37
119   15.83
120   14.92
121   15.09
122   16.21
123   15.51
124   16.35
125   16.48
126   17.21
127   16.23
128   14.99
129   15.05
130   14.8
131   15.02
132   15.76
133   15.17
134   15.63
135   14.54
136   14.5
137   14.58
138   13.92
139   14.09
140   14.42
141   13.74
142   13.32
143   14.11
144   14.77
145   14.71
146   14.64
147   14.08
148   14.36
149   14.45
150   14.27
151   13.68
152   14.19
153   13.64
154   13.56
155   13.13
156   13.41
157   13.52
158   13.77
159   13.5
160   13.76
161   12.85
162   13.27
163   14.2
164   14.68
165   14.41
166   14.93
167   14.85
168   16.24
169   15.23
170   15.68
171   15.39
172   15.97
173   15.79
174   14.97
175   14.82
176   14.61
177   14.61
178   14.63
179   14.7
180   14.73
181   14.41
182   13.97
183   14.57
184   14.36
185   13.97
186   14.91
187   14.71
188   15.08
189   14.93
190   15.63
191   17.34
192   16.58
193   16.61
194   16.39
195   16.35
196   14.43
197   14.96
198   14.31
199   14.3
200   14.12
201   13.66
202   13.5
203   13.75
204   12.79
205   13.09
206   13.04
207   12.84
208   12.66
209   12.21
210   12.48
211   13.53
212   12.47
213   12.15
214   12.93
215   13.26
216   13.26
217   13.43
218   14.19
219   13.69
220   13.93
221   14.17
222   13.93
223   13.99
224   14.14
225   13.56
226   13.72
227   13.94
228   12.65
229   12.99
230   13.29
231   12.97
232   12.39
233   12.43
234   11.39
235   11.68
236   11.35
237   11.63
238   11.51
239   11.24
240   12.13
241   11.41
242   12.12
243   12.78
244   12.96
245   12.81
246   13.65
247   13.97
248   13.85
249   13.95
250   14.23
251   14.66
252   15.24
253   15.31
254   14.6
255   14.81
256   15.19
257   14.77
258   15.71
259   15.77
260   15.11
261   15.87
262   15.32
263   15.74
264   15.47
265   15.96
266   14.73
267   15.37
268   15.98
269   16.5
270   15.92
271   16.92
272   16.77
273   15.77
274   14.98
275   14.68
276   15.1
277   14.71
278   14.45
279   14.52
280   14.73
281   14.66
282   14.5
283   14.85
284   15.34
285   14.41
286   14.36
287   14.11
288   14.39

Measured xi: 127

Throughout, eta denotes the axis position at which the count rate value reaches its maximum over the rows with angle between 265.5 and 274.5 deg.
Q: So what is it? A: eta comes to 271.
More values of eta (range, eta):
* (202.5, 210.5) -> 203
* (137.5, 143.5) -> 140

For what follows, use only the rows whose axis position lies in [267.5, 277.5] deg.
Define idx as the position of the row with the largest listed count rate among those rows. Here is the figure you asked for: 271 deg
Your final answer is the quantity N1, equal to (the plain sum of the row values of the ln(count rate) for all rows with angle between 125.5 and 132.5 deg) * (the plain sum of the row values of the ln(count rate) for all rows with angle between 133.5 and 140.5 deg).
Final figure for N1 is 360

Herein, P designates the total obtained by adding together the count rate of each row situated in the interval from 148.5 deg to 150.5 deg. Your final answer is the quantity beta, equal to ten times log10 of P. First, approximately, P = 29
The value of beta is 14.6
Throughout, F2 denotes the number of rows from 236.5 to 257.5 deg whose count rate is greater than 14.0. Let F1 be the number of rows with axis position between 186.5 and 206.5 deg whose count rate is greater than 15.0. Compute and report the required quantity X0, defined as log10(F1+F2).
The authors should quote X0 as 1.18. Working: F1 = 7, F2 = 8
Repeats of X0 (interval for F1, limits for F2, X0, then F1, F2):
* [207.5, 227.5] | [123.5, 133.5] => 1.00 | 0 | 10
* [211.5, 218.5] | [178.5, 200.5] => 1.30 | 0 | 20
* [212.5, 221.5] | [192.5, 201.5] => 0.90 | 0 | 8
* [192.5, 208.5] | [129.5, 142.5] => 1.11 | 3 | 10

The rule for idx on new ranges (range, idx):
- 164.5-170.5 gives 168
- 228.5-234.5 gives 230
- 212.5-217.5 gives 217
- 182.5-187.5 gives 186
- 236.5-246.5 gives 246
